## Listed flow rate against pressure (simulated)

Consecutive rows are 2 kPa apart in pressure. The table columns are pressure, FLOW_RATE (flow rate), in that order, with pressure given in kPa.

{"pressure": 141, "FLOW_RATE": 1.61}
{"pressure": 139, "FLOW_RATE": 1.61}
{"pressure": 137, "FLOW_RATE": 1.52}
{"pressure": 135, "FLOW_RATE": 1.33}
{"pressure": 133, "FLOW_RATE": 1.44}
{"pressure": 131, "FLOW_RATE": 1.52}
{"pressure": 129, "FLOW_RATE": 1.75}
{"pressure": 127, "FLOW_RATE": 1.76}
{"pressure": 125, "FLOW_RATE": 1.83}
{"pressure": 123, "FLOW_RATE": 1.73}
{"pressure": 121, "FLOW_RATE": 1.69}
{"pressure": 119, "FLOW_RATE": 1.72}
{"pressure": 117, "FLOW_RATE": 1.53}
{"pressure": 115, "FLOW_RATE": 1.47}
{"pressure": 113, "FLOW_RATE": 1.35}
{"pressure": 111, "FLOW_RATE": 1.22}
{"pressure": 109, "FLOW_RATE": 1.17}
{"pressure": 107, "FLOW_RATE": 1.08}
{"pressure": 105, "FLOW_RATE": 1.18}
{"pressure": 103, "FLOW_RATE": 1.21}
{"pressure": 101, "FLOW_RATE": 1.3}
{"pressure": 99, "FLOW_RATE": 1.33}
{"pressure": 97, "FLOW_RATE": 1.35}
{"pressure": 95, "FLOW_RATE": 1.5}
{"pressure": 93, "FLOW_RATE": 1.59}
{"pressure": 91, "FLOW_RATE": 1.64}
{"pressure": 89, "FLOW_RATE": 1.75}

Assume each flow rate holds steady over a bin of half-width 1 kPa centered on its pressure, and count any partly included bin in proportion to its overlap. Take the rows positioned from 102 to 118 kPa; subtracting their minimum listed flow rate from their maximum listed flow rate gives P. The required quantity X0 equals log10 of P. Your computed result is -0.35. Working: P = 0.45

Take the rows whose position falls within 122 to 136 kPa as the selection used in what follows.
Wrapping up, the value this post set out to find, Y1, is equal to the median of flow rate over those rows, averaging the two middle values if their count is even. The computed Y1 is 1.73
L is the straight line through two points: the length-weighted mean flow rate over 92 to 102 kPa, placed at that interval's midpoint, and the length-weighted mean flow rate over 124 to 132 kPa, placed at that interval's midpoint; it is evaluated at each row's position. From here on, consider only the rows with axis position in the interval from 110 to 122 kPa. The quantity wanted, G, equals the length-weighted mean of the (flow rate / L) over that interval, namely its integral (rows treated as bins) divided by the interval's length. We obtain 0.93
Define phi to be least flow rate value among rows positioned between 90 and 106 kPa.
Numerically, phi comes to 1.18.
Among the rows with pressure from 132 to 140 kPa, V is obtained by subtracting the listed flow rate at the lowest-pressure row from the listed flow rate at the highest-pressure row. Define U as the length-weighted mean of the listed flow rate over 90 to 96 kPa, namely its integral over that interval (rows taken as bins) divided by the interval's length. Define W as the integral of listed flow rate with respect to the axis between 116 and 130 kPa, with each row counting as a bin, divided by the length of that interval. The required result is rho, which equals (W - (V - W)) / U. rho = 2.07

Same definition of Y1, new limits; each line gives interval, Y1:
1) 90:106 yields 1.34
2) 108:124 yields 1.50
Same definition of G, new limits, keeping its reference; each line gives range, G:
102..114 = 0.79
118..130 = 1.04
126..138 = 0.89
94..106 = 0.91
